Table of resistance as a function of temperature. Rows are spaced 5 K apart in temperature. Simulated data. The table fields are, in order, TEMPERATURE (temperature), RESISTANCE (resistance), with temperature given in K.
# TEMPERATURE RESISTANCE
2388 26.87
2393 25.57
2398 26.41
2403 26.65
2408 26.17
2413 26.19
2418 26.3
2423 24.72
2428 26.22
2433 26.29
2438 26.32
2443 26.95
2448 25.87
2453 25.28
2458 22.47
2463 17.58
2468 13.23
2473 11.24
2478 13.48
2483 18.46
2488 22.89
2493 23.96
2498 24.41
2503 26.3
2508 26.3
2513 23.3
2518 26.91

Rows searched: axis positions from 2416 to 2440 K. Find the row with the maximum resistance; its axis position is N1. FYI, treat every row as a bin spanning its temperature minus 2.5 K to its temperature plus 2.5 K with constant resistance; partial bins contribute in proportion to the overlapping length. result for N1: 2438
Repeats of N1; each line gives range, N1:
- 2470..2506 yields 2503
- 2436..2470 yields 2443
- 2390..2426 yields 2403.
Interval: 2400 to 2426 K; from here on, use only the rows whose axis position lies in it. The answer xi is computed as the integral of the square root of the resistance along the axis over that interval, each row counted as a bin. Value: 133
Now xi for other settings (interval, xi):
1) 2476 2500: 109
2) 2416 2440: 122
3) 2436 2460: 121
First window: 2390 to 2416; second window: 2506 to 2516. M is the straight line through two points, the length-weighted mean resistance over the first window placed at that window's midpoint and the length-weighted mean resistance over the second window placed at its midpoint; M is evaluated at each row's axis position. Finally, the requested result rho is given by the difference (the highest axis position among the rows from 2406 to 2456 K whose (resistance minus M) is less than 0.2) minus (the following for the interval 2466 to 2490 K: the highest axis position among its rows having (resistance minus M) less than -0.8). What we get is -35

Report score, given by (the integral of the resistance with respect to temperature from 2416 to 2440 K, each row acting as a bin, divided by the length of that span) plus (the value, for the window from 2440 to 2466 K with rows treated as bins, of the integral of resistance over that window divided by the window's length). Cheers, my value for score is 49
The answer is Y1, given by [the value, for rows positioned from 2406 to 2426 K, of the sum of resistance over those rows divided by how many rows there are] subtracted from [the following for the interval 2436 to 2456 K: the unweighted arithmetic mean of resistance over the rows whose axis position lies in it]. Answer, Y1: 0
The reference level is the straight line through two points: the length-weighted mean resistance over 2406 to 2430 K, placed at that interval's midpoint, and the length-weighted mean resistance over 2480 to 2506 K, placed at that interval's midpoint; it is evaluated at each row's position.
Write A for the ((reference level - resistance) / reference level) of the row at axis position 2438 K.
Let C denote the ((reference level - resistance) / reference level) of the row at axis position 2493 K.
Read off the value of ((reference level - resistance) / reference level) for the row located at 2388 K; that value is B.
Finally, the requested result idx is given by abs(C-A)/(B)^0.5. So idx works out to 0.10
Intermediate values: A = -0.05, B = 0.01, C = -0.04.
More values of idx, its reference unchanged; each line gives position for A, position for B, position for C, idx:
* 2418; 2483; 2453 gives 0.03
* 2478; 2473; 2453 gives 0.63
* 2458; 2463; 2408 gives 0.14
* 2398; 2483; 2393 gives 0.08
